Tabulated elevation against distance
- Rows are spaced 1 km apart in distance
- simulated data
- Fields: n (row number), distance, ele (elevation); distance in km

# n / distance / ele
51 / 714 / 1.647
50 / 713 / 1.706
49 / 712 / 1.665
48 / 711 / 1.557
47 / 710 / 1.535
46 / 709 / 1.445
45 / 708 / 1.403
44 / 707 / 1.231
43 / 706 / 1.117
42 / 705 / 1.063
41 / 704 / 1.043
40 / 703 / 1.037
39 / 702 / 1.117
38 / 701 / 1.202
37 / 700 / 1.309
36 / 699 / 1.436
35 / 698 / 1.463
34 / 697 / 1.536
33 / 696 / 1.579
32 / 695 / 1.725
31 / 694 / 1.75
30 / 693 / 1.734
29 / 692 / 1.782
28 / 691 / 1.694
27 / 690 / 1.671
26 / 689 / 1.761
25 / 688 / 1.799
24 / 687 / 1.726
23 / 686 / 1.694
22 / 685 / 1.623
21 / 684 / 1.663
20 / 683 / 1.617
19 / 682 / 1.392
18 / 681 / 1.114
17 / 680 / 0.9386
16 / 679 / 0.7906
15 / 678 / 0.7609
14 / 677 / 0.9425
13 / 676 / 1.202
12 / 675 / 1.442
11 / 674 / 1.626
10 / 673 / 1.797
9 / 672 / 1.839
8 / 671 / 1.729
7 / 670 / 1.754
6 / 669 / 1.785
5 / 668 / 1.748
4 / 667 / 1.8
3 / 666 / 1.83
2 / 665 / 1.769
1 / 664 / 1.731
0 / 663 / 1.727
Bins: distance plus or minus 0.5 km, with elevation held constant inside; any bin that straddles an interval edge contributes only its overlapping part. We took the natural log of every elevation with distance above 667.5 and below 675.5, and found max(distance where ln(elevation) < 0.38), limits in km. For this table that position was 675 km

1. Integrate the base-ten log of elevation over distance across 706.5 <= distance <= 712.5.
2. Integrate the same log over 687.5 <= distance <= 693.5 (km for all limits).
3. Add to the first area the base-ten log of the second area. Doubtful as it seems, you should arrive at 1.16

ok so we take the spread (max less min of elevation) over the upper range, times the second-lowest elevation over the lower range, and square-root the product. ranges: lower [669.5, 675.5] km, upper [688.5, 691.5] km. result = 0.38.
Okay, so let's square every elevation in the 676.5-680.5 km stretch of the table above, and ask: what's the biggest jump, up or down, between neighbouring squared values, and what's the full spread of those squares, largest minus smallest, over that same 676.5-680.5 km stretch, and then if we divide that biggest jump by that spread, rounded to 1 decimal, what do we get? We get 1.0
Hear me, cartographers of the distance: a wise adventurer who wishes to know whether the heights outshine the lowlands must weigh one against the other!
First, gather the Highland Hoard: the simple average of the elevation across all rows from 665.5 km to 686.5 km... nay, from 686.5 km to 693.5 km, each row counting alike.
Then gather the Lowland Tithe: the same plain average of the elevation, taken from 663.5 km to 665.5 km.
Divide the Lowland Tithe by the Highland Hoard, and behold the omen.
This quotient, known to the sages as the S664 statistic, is 1.0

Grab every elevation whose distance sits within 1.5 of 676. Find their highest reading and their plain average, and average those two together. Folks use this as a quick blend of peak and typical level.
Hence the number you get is 1.3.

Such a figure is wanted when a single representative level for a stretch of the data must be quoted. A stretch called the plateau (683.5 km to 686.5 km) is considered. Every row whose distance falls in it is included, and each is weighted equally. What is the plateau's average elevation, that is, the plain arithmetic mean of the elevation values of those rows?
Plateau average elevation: 1.66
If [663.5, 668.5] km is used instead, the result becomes 1.78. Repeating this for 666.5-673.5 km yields 1.78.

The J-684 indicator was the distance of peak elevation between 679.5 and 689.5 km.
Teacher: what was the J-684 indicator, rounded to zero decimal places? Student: 688 km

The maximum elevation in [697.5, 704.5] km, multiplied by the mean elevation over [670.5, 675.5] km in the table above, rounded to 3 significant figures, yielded 2.47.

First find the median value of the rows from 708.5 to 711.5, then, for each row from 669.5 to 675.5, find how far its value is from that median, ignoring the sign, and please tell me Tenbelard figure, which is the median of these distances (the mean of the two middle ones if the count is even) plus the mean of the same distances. 0.4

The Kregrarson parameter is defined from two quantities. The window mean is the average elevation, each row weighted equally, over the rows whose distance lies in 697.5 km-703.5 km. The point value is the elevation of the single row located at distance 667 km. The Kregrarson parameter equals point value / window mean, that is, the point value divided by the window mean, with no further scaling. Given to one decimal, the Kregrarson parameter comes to 1.4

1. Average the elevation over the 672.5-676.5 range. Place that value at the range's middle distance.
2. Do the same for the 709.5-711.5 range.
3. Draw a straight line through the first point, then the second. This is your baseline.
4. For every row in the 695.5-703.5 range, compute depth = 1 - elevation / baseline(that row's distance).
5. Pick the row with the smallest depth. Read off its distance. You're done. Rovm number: 696 km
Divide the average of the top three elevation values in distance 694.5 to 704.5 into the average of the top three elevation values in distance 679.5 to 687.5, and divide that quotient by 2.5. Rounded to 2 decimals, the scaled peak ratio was 0.42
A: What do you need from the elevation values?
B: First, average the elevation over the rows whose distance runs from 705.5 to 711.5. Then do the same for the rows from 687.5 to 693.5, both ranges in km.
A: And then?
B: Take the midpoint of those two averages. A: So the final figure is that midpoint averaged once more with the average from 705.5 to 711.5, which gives 1.47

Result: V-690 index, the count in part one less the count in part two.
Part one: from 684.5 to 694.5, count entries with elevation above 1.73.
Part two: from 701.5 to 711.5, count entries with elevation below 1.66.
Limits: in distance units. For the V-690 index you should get -5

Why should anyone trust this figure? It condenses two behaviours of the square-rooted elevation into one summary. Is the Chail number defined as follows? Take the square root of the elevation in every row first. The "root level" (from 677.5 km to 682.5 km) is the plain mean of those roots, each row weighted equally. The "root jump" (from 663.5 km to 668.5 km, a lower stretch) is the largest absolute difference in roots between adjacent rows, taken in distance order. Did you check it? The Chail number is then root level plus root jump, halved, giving 0.51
